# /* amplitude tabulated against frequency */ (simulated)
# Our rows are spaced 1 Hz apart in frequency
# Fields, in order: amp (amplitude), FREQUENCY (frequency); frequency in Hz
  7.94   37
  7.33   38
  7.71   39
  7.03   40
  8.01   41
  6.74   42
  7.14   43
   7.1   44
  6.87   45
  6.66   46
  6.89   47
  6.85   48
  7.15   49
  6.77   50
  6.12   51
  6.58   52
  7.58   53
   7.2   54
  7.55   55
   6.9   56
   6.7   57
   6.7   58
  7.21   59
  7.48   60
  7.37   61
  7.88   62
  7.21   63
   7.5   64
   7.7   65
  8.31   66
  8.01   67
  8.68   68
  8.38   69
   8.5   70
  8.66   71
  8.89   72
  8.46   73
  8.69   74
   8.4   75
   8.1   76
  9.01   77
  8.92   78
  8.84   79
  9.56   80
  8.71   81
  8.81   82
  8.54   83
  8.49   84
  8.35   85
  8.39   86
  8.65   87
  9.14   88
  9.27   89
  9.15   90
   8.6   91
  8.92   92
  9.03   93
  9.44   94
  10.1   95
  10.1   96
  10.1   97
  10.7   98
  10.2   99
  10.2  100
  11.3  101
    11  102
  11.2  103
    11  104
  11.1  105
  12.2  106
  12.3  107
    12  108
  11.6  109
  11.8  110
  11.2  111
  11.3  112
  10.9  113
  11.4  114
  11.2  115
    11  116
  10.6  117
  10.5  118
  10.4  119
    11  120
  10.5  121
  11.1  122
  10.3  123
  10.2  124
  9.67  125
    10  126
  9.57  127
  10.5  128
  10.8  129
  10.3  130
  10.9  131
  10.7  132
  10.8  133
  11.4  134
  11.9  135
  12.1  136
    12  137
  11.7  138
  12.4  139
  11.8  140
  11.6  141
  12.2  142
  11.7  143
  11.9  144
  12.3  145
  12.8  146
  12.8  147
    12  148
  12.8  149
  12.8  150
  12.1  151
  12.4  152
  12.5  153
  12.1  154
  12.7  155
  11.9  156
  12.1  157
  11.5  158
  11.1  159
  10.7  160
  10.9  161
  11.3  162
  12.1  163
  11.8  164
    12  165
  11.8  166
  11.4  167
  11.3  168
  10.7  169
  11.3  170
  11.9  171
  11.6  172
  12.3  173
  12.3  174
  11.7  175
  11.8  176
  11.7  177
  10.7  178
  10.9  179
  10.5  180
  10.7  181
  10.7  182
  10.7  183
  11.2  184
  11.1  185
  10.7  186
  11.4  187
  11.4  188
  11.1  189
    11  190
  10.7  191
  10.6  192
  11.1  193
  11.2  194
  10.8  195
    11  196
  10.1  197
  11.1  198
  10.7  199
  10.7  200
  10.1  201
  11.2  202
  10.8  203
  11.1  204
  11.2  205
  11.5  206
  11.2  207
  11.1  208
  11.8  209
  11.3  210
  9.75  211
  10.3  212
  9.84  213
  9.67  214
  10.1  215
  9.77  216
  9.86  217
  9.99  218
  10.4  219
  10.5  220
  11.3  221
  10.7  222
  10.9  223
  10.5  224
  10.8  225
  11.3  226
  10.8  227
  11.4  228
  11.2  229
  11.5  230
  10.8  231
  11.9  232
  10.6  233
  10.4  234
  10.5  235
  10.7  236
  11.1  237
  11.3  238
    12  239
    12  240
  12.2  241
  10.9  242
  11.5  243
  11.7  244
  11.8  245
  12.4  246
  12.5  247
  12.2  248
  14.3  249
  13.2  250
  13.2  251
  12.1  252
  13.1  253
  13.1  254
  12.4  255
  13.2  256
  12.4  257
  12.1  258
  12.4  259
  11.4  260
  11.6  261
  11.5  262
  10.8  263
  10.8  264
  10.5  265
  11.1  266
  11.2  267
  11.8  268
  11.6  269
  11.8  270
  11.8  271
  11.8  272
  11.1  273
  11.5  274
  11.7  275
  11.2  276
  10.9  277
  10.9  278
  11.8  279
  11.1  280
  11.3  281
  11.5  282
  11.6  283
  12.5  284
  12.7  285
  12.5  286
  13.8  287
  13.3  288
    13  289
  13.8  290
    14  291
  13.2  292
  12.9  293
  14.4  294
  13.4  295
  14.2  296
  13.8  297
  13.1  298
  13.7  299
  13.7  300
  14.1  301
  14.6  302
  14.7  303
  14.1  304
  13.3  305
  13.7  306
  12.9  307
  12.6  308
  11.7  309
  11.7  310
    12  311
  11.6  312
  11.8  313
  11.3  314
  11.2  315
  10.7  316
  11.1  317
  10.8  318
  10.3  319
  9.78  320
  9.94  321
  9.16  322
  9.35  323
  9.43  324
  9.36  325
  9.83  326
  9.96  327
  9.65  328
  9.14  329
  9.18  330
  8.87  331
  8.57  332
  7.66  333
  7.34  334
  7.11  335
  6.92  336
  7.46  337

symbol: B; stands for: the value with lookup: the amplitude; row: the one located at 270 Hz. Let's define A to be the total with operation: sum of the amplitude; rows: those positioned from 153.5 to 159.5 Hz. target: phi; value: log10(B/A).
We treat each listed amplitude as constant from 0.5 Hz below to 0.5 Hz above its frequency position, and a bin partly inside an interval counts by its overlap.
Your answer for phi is -0.78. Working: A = 71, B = 11.8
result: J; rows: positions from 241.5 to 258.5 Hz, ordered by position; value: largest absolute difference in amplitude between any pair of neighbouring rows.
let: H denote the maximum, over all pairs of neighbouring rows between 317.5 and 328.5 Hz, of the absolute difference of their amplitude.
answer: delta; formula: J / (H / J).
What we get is 5.7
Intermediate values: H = 0.8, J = 2.10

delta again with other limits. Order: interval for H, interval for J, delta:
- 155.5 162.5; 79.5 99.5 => 1.2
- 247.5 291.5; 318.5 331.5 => 0.3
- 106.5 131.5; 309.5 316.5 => 0.3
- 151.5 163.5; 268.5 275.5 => 0.6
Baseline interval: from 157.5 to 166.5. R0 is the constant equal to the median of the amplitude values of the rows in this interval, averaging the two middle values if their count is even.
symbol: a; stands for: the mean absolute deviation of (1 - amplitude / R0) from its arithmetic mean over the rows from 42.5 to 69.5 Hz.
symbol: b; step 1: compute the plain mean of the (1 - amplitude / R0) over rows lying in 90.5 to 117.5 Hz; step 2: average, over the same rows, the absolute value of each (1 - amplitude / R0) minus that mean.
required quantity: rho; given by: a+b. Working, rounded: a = 0.041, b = 0.0667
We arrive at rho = 0.108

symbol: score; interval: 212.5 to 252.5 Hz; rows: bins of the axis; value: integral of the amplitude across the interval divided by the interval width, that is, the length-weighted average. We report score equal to 11.2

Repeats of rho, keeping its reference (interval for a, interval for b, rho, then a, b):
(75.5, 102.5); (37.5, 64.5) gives 0.091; 0.061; 0.0299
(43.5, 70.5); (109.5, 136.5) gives 0.088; 0.045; 0.0424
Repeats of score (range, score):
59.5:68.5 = 7.8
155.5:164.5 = 11.5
